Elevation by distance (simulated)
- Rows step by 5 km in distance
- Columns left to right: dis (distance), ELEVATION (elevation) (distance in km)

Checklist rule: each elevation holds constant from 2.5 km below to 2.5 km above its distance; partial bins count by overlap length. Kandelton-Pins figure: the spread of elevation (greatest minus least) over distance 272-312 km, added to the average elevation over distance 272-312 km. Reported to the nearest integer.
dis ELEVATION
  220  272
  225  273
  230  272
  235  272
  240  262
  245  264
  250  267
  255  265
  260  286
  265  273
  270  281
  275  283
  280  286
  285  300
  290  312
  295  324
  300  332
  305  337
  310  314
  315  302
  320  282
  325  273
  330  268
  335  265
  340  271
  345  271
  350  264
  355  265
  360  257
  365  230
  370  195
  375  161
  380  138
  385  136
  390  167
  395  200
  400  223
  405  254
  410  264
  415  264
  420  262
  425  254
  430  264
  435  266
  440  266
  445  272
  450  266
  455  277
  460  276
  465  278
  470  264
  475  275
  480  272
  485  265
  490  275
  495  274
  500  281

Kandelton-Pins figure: 365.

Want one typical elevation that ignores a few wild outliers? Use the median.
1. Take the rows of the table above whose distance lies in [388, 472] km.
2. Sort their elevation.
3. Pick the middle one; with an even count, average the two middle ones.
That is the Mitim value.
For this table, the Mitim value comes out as 264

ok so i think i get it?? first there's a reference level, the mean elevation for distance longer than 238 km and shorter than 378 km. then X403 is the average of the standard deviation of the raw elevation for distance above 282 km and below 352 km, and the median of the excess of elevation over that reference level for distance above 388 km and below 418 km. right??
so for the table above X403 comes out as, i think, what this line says -5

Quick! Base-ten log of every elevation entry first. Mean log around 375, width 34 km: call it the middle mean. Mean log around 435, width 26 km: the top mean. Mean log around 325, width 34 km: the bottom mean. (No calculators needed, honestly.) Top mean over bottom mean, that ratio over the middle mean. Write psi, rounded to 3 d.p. 0.439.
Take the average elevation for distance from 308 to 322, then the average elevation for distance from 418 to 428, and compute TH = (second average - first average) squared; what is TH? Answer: 1708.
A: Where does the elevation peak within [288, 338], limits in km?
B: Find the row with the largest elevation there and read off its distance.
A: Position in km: 305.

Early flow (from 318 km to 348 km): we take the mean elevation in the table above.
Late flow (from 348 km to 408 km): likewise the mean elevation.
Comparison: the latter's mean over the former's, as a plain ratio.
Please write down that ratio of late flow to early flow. 0.76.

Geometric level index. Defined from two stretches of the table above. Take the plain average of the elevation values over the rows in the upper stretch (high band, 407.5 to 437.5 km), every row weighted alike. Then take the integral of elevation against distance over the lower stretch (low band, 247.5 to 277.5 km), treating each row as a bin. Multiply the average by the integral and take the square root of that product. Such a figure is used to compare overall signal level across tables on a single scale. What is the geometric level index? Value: 1473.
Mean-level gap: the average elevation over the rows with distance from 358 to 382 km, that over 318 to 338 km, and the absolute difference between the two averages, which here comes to 76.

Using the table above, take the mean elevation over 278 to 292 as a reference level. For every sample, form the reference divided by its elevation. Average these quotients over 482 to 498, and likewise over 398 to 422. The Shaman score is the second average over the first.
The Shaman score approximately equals 1.07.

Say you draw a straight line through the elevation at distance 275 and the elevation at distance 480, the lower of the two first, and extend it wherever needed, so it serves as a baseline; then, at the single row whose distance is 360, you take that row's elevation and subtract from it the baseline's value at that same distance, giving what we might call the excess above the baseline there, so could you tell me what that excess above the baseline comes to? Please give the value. -21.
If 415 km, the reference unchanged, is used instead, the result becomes -11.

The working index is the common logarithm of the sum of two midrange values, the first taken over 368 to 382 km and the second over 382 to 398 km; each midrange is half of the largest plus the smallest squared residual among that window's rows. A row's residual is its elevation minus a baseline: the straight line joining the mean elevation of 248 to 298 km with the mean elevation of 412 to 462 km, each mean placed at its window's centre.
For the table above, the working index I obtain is 4.39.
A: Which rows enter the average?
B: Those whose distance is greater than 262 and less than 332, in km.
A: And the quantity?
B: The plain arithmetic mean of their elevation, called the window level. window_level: 298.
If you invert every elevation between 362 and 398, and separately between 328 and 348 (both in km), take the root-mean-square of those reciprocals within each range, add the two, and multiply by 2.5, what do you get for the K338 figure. 0.0243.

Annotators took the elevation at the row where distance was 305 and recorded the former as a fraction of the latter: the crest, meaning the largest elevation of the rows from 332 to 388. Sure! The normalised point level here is 1.24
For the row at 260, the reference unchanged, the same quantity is 1.06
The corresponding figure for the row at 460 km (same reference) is 1.02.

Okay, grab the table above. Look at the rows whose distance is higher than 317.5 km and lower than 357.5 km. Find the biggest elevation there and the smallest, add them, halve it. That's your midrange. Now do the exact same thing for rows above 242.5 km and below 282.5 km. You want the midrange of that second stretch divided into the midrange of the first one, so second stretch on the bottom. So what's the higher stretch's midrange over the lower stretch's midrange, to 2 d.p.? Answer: 0.99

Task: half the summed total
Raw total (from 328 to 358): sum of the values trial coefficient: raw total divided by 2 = 802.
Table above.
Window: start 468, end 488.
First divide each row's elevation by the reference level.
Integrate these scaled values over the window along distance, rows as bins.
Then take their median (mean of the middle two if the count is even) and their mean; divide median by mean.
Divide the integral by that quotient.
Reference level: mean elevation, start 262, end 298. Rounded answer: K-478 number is 18.3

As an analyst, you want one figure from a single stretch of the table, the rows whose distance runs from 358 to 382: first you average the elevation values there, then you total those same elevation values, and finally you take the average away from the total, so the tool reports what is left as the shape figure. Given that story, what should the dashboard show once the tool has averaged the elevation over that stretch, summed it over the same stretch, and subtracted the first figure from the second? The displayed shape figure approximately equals 785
